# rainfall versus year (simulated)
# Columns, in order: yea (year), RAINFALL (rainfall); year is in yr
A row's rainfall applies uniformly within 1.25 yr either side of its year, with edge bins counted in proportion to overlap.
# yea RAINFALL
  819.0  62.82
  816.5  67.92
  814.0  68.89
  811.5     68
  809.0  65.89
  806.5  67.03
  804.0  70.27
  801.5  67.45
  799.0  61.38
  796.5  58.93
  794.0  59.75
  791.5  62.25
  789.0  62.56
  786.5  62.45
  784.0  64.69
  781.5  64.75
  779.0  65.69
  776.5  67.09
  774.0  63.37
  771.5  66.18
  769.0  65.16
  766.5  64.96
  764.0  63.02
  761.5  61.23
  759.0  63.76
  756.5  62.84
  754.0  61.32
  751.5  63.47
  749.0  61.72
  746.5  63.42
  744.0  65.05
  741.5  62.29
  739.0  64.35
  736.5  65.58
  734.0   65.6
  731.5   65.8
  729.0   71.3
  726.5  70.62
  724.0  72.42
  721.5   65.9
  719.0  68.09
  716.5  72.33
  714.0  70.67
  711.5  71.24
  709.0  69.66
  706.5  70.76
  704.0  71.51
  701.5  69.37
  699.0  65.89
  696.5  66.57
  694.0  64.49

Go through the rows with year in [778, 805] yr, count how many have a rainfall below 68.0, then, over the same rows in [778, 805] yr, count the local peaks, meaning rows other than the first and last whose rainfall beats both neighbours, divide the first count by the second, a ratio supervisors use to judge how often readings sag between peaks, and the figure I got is 10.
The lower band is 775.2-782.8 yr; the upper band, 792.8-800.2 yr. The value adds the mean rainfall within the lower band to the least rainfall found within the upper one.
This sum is 125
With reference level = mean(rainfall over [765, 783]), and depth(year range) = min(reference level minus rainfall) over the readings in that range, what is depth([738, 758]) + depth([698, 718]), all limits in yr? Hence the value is -6.8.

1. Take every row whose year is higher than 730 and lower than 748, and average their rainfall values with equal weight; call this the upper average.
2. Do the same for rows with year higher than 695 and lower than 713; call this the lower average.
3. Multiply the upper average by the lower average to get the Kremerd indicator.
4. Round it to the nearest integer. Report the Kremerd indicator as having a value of 4475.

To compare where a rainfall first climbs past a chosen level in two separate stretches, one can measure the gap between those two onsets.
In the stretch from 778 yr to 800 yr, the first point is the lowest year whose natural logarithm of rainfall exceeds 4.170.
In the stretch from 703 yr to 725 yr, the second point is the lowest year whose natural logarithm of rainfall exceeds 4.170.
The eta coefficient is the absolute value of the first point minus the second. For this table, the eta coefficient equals 75.0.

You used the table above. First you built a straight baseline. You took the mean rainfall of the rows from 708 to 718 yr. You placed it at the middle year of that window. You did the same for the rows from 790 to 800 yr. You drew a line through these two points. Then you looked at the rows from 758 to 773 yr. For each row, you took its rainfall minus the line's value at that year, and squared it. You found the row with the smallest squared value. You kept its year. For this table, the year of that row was 766.5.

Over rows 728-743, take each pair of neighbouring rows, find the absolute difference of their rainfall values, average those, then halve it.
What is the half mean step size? 0.90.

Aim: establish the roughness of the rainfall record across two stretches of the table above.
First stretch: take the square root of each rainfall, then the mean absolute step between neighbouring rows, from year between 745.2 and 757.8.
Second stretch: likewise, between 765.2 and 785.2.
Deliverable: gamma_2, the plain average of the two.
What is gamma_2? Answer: 0.101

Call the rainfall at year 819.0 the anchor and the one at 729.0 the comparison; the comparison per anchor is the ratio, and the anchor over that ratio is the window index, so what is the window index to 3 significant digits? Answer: 55.3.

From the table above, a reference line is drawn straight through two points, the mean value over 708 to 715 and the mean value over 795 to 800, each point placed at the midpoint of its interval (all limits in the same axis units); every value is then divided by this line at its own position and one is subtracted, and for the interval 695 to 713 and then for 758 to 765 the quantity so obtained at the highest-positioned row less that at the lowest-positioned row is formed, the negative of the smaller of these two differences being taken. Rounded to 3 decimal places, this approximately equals 0.002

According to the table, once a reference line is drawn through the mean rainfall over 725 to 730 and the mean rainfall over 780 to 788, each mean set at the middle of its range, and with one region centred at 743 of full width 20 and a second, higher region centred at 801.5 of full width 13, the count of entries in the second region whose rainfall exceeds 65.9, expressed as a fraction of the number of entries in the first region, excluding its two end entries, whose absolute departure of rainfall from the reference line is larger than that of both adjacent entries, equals 1.5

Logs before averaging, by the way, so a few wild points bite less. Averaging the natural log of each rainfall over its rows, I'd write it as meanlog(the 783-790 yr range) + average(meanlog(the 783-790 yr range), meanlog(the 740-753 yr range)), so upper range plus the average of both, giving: 8.29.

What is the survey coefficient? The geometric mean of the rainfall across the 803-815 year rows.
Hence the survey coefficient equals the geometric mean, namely 68.0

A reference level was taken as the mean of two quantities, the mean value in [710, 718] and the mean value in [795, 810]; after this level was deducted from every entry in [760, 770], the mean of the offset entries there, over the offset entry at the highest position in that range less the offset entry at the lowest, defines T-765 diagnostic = -1.2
